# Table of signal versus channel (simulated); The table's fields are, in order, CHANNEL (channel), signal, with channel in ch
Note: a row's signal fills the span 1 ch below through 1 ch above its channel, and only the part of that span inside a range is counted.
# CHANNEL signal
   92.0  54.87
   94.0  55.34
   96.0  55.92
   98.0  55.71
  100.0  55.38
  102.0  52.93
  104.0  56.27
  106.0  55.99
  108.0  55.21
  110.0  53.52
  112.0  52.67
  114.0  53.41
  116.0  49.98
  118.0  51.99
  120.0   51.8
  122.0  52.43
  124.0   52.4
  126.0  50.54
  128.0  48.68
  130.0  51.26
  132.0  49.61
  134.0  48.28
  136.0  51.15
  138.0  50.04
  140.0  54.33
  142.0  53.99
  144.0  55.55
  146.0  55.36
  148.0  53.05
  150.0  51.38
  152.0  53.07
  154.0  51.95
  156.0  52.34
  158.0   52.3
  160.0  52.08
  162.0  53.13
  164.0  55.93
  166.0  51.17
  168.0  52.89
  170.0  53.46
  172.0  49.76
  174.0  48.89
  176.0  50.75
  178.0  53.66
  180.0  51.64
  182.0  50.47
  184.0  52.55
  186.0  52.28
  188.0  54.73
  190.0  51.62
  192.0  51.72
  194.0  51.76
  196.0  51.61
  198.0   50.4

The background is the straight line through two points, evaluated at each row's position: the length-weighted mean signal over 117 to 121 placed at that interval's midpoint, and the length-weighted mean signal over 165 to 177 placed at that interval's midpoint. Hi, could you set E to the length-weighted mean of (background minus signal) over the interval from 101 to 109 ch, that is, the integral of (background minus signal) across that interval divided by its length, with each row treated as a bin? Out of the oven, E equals -3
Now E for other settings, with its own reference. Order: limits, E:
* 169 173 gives 0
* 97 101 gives -3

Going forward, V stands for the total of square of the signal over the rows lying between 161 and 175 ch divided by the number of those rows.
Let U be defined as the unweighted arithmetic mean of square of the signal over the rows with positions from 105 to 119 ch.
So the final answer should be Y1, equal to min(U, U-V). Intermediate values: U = 2839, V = 2727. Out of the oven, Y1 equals 112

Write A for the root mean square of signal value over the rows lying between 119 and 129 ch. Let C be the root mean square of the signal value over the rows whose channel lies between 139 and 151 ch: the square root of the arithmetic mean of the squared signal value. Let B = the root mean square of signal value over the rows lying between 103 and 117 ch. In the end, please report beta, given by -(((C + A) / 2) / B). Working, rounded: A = 51.2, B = 53.9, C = 54.0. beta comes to -0.98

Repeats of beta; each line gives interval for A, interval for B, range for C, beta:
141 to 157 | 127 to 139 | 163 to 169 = -1.07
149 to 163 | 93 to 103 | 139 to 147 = -0.97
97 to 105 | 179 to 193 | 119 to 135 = -1.01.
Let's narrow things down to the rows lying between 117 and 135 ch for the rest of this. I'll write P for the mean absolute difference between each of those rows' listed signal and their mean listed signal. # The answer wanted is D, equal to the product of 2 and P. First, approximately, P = 1.3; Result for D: 2.7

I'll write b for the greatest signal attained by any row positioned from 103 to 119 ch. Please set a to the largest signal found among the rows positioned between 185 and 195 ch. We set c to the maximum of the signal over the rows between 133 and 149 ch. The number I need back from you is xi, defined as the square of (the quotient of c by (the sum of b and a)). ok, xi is 0.25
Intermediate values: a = 54.73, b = 56.27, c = 55.55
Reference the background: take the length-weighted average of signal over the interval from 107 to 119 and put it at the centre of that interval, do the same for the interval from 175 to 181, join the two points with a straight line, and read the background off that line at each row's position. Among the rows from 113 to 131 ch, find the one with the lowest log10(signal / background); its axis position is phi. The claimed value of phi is 128.0 ch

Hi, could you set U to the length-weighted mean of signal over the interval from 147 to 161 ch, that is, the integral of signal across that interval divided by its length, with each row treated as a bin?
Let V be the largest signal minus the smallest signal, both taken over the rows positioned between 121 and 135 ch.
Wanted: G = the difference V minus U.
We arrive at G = -48.2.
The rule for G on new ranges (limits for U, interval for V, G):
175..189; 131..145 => -45.0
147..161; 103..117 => -46.0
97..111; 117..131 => -51.3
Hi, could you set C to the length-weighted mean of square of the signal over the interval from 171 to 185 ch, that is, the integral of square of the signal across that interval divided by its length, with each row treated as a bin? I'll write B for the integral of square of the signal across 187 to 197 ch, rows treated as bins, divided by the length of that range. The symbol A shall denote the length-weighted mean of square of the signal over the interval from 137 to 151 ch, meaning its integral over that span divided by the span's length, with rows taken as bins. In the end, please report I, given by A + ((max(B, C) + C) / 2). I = 5528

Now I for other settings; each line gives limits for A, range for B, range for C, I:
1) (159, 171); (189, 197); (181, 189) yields 5582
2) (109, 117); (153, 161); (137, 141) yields 5475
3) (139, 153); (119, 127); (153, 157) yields 5617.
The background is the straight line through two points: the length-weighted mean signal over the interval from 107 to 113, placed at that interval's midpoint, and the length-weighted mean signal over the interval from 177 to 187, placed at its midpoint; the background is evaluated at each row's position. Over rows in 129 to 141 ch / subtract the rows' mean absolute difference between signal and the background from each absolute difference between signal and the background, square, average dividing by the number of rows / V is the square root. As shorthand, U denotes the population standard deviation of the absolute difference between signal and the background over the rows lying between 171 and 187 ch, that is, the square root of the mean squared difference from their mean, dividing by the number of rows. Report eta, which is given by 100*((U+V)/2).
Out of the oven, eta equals 113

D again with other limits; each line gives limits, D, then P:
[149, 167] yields 1.9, 1.0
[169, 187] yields 2.7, 1.4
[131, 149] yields 4.6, 2.3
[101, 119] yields 3.0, 1.5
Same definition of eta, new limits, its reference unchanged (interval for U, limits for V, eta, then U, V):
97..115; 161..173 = 87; 0.66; 1.08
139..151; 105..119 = 96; 0.83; 1.09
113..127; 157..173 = 106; 1.07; 1.05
